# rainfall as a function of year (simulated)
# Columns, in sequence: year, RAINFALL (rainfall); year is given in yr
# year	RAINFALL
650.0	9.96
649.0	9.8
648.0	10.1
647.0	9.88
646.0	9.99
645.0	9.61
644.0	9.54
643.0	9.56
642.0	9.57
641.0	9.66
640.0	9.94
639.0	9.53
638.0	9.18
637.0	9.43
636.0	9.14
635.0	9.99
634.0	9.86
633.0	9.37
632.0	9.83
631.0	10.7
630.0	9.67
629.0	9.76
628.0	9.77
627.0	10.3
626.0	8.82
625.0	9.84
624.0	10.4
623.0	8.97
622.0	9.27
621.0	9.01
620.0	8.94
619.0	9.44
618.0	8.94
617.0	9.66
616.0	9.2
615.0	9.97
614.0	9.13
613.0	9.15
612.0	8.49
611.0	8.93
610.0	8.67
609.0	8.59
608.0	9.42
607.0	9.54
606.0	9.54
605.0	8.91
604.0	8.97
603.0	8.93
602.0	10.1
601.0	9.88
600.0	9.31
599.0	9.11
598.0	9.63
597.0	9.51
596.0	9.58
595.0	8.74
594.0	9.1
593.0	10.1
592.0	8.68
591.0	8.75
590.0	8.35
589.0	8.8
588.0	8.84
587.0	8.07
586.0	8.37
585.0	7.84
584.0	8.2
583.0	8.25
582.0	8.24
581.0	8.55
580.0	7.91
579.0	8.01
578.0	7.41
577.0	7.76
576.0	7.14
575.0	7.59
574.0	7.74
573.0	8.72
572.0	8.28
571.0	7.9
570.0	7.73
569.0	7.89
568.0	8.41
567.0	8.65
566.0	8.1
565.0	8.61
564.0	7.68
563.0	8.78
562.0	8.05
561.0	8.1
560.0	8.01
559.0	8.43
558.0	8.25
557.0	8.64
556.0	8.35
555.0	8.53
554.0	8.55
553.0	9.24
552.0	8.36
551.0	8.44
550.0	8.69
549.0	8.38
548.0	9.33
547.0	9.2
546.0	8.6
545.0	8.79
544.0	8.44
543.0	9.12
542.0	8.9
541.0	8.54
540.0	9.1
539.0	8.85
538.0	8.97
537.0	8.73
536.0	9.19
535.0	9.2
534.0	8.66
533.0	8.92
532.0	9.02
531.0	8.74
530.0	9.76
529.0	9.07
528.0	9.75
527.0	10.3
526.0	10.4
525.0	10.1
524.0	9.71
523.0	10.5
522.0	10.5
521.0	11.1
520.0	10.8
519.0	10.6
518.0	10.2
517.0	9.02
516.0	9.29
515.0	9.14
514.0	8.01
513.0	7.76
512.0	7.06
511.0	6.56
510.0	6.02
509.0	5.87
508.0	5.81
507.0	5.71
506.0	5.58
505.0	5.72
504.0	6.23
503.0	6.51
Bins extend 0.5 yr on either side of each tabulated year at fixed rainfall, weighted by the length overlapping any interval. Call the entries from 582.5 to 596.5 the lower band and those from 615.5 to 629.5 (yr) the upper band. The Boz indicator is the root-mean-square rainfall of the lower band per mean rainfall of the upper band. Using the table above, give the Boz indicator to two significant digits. 0.92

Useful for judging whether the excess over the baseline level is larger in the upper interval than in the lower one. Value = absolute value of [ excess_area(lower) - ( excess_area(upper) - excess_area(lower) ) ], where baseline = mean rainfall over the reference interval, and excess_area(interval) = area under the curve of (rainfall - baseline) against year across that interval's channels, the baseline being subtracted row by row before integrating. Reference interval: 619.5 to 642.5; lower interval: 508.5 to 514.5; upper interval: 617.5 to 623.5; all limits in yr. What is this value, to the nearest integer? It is 30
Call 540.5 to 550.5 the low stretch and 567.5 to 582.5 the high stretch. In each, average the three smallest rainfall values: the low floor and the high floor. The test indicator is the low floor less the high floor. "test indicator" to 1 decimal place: 1.1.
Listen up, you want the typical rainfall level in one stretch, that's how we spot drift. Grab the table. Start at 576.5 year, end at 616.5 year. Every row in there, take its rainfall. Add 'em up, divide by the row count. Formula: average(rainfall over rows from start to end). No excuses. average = 8.9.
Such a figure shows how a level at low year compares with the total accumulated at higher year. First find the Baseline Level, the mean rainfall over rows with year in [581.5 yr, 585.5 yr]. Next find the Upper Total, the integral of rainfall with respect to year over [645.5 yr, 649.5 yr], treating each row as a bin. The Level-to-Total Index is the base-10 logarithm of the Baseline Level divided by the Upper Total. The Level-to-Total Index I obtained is -0.69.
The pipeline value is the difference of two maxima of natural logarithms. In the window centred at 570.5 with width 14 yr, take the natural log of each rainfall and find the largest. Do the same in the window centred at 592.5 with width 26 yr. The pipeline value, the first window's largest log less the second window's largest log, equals -0.15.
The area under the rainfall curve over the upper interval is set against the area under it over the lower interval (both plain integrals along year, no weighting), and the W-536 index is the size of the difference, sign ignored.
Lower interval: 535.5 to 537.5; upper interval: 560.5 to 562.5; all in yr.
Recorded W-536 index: 1.8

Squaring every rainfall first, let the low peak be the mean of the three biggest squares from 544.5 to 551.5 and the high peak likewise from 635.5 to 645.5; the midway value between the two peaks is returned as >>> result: 89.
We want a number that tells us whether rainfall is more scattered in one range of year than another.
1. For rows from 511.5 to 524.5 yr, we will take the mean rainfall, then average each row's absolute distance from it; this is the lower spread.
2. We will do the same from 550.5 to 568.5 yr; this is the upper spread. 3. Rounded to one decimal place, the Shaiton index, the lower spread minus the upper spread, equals 0.8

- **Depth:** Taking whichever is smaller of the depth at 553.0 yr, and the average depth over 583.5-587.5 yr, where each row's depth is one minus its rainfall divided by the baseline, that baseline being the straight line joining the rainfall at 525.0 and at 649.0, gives 0.08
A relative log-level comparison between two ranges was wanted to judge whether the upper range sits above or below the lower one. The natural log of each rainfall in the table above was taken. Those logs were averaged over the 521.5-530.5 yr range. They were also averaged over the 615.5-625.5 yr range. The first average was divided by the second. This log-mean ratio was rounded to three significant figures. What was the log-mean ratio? 1.03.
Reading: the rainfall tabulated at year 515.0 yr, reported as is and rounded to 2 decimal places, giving 9.14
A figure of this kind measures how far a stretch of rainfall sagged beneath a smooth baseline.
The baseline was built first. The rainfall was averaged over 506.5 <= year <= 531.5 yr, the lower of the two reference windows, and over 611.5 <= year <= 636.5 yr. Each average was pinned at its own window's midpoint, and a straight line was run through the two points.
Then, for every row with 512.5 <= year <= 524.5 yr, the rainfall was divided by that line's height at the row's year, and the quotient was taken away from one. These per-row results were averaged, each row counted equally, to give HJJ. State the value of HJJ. -0.10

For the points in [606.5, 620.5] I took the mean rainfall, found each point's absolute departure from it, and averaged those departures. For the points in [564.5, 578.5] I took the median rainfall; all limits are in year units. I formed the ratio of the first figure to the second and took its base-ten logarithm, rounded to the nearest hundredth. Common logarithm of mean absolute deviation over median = -1.37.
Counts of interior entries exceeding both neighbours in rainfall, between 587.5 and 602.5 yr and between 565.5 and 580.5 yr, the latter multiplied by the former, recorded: 16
